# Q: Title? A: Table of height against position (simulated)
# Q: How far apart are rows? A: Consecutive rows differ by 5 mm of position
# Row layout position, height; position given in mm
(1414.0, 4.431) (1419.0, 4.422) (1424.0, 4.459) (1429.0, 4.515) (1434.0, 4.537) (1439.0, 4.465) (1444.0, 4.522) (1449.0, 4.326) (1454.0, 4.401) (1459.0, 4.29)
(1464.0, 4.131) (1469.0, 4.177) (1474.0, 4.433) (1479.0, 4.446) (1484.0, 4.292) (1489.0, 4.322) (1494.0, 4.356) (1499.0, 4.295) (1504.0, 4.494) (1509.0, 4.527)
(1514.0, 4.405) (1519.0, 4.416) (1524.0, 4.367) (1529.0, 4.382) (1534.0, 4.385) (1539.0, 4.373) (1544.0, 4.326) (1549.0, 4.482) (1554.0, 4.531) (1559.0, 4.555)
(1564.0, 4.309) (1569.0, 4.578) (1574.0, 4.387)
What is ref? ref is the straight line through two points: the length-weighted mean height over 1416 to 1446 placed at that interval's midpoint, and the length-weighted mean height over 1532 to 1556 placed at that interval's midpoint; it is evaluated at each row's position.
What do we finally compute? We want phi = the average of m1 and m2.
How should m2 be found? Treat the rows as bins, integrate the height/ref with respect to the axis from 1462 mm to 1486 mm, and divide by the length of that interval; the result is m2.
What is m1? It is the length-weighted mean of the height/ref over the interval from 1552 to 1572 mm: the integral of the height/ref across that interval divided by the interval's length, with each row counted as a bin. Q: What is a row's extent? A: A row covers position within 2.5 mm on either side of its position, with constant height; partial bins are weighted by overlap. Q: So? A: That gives 0.99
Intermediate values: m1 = 1.019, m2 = 0.96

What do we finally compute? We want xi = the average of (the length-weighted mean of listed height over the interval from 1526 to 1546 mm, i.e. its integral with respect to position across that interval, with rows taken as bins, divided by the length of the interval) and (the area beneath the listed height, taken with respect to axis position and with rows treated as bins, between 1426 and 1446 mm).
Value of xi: 47.3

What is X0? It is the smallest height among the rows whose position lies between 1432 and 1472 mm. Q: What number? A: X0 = 4.131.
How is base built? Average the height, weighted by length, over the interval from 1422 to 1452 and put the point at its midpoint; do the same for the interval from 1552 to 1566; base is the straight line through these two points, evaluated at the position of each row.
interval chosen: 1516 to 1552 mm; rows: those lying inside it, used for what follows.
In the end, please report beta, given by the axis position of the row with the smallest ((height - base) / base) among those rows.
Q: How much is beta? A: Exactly 1544.0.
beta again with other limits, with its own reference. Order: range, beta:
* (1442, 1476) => 1464.0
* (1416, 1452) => 1449.0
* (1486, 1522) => 1499.0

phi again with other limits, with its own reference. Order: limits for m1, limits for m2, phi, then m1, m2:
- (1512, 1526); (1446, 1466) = 0.98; 0.992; 0.96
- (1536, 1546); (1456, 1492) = 0.97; 0.985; 0.96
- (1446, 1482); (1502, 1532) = 0.98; 0.967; 1.00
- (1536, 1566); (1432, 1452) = 1.00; 1.004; 1.00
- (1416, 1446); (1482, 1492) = 0.98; 1.000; 0.97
